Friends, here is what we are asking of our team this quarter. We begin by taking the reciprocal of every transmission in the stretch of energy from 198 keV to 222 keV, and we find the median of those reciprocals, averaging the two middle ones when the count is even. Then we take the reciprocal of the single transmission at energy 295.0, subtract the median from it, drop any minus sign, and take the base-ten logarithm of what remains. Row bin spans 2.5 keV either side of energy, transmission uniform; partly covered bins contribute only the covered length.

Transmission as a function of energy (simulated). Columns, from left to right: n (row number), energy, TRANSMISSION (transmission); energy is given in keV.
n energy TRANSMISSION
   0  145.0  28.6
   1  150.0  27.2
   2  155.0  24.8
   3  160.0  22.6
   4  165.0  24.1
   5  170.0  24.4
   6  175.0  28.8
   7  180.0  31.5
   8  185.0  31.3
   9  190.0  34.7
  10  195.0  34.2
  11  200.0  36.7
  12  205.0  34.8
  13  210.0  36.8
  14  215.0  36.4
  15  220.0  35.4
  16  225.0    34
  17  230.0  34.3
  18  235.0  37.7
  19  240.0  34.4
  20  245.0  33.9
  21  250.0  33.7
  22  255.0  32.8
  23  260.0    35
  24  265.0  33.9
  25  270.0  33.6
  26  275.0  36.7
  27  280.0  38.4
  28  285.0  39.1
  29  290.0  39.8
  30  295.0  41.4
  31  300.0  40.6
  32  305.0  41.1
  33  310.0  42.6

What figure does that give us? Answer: -2.48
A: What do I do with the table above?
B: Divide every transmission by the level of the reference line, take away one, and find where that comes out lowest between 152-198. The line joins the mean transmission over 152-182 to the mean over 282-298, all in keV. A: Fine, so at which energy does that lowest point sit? 160.0 keV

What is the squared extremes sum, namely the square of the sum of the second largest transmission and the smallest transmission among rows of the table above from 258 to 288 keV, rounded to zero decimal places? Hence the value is 5184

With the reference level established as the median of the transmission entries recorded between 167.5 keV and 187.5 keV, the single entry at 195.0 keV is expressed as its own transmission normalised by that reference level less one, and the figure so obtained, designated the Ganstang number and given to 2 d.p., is 0.14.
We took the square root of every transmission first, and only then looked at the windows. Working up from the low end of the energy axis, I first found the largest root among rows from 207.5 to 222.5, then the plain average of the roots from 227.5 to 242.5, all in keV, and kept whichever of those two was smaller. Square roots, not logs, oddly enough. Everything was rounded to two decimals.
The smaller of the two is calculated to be 5.95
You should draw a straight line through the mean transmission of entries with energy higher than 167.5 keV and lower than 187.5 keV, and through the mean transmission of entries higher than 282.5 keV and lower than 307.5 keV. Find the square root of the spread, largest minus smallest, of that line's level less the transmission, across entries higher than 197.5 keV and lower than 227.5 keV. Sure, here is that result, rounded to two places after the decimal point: 2.26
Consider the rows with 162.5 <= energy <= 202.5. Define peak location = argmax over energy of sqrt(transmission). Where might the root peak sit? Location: 200.0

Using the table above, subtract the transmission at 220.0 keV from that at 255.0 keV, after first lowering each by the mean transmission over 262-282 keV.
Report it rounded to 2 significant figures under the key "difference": -2.6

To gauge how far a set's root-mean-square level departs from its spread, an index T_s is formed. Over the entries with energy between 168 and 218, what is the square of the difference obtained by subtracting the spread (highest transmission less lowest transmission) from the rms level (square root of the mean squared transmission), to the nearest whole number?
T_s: 432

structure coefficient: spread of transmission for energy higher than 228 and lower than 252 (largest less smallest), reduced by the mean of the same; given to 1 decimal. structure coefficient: -30.8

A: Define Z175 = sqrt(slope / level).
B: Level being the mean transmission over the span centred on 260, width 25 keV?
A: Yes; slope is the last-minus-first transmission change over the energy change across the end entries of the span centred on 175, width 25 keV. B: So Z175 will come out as 0.10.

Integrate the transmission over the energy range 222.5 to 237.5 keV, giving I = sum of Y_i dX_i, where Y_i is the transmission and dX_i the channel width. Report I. 530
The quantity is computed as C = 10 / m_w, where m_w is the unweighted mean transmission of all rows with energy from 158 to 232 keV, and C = 0.31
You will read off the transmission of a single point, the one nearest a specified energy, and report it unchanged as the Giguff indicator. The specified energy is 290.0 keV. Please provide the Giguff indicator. 39.8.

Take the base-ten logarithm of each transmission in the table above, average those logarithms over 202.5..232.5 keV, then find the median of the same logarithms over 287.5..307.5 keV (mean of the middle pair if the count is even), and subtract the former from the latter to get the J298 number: 0.06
